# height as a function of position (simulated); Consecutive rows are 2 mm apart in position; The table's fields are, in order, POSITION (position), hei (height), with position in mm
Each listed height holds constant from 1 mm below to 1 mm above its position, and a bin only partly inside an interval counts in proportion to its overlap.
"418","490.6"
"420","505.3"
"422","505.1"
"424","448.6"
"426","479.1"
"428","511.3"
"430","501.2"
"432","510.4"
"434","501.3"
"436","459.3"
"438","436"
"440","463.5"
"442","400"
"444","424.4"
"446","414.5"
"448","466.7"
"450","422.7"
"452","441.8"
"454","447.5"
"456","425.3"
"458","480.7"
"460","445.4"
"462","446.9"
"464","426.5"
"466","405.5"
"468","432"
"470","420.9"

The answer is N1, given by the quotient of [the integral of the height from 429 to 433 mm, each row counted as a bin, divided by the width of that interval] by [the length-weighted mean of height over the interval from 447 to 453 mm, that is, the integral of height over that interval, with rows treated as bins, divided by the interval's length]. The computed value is 1.14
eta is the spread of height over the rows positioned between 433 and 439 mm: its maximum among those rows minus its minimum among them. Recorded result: 65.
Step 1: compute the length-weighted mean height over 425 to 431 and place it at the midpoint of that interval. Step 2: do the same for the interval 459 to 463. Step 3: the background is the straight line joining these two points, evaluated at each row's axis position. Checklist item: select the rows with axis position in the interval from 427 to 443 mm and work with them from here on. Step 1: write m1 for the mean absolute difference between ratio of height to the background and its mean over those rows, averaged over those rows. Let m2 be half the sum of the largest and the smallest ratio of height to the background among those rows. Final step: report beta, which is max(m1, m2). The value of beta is 0.94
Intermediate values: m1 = 0.056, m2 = 0.94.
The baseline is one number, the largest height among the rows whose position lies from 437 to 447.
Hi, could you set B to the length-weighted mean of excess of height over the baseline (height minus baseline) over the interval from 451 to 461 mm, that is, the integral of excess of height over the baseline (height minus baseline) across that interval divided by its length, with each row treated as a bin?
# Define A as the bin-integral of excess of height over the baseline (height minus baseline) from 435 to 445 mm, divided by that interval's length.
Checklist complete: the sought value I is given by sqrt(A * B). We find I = 20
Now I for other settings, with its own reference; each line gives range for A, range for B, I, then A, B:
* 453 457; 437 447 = 31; -27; -36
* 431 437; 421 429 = 25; 27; 23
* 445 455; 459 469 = 28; -25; -32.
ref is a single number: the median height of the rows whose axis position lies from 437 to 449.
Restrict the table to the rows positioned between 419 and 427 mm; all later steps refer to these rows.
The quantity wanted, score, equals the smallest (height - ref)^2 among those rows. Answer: 339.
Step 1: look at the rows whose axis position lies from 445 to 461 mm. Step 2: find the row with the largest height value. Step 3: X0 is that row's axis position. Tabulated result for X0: 458 mm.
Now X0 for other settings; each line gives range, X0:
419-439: 428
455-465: 458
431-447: 432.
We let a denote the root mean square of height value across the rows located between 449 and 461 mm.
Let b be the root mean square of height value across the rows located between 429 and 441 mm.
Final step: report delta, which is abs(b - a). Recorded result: 35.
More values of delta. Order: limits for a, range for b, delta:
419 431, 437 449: 57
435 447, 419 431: 59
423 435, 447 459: 45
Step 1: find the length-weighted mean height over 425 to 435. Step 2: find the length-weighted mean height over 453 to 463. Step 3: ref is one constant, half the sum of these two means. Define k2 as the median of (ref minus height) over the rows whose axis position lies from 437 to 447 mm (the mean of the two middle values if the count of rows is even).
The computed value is 51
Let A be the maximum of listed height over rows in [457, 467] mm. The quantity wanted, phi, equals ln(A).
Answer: 6.18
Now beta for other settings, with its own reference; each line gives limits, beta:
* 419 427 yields 0.94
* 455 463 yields 1.00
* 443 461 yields 0.97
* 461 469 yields 0.97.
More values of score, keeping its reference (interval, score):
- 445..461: 24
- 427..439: 34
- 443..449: 34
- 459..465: 14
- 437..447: 34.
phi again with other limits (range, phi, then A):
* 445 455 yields 6.15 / 466.7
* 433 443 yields 6.22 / 501.3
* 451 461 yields 6.18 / 480.7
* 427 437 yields 6.24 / 511.3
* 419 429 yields 6.24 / 511.3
